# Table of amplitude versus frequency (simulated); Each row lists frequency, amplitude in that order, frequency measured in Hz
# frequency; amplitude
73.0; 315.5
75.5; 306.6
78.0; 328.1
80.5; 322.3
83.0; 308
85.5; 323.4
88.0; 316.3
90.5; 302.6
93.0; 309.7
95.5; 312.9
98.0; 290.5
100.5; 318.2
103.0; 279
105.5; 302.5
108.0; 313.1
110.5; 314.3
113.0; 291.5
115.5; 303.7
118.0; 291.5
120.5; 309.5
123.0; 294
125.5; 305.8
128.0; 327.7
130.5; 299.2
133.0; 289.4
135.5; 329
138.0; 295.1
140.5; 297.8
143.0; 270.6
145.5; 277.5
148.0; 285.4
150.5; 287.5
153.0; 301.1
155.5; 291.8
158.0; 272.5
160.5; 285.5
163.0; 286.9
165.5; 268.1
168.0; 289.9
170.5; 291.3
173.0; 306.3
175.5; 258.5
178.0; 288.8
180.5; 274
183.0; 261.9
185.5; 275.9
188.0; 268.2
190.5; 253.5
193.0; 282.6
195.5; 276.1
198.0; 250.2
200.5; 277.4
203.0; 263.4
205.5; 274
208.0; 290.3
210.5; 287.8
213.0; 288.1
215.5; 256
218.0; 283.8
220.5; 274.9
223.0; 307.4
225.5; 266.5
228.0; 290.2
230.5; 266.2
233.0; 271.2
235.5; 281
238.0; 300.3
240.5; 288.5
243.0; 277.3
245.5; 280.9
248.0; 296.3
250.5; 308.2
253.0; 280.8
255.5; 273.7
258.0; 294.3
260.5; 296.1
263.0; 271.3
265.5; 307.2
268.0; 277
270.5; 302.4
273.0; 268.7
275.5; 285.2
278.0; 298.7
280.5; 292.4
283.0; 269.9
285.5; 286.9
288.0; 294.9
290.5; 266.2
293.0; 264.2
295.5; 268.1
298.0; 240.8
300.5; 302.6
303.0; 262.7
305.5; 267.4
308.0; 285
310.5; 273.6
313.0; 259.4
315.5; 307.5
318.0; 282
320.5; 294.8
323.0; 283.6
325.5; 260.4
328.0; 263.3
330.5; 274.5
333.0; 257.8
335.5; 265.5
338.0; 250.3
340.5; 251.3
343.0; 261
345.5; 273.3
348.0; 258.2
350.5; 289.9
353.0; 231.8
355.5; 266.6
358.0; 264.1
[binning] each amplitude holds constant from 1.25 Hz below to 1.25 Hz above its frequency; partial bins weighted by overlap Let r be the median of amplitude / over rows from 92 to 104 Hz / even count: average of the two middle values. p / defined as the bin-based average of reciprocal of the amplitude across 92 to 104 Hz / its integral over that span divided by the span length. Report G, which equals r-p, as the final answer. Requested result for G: 310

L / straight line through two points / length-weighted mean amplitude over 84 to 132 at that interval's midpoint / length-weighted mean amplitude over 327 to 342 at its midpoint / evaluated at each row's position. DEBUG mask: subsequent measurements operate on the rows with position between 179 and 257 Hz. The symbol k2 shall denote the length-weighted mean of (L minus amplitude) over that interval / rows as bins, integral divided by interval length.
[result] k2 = 5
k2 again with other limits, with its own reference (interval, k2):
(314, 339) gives -12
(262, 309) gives -9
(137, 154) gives 10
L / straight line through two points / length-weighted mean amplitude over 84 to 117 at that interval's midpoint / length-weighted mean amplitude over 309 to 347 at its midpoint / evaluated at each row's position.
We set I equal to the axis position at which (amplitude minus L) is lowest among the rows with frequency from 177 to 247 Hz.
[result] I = 198.0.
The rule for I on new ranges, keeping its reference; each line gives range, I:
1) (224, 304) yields 298.0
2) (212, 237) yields 215.5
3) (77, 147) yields 143.0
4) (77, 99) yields 98.0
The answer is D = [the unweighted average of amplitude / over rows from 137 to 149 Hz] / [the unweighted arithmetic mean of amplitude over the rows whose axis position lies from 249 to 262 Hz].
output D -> 0.98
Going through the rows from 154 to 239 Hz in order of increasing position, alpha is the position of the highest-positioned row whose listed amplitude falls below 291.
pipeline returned 235.5 Hz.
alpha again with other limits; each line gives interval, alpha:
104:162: 160.5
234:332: 330.5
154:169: 168.0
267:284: 283.0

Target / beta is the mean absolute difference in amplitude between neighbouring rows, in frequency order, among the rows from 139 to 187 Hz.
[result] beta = 15.4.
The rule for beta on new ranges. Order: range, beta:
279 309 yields 21.2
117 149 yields 18.6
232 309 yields 18.7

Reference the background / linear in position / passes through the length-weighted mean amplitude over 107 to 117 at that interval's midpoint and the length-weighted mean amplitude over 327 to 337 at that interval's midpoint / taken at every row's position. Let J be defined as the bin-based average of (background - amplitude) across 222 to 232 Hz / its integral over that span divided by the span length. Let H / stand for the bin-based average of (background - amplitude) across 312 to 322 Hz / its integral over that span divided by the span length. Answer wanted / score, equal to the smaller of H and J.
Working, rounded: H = -19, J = 2.4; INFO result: -19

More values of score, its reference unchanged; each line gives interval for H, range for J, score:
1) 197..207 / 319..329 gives -10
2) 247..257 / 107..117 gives -10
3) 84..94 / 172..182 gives -4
